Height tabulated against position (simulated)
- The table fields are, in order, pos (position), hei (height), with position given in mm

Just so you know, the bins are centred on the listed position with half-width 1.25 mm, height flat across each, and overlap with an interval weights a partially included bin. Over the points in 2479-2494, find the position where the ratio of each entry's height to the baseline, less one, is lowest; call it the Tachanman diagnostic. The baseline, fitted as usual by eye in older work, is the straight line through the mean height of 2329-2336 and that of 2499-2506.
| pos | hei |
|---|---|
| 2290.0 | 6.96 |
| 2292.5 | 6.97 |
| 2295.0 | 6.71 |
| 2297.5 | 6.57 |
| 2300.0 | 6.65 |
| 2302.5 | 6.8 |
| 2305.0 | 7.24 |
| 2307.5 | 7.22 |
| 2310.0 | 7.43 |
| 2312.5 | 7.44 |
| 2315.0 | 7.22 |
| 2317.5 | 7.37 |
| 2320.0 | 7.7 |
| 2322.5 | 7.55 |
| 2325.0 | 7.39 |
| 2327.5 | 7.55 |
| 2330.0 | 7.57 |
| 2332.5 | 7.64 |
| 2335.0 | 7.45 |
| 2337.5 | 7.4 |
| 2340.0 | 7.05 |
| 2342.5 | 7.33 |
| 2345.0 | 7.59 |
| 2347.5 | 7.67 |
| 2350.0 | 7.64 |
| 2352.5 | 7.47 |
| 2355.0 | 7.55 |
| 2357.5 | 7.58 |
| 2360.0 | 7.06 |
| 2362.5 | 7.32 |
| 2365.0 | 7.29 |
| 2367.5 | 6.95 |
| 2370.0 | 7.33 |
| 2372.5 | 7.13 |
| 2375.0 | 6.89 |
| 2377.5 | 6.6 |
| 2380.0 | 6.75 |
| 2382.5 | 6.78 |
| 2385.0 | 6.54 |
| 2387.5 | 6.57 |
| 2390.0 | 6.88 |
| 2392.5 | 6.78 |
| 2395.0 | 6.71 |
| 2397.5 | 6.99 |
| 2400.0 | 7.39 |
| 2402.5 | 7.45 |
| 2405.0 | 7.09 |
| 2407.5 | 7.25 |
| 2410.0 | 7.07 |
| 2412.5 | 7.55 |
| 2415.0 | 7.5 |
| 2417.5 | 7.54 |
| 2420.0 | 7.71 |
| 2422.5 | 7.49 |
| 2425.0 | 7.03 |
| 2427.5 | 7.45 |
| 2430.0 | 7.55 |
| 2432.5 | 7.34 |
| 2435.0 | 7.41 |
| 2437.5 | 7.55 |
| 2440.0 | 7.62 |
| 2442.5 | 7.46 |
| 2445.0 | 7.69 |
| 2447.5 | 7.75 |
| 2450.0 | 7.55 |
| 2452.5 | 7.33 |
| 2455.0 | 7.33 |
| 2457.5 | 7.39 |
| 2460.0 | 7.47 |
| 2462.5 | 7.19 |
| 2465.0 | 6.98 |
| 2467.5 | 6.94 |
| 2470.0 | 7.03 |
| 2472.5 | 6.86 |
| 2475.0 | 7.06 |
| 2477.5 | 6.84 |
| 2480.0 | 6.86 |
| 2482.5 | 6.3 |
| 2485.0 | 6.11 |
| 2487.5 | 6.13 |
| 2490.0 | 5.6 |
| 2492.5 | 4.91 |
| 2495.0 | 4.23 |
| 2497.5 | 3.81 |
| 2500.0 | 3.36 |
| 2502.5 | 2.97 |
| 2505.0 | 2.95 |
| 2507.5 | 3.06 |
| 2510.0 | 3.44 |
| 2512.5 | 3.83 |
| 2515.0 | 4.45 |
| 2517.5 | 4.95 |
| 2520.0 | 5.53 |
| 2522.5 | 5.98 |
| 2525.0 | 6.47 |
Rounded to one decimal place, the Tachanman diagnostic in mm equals 2492.5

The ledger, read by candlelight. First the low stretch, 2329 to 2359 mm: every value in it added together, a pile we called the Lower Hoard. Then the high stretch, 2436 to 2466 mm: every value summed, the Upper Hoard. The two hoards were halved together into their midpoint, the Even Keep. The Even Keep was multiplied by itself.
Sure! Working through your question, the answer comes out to 8033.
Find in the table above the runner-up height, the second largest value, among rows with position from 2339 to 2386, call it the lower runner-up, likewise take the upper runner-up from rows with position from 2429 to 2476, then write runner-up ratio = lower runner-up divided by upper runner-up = 0.99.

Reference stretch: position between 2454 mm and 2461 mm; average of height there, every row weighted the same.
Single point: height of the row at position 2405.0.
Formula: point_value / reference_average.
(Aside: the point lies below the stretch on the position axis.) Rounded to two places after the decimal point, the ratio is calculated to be 0.96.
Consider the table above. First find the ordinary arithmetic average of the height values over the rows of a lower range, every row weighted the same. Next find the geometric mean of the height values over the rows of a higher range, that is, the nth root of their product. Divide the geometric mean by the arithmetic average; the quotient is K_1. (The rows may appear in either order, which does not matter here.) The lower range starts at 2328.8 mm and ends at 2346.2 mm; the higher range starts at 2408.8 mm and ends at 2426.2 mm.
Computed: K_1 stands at 1.00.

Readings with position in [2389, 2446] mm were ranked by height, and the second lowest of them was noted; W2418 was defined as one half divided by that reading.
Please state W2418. 0.074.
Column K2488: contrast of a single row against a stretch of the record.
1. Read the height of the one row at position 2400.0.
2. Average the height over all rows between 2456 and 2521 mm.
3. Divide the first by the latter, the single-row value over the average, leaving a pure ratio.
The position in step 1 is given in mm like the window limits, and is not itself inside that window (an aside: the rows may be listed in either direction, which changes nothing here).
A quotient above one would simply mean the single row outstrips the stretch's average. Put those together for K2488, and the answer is 1.35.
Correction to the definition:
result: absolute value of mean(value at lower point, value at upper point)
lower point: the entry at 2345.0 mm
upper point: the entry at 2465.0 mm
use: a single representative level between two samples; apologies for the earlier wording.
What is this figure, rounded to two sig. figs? 7.3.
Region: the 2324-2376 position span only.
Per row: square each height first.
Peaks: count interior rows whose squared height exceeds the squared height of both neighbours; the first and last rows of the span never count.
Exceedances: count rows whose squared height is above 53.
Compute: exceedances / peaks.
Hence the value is 3.2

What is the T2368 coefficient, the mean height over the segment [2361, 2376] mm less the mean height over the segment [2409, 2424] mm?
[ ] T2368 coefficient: -0.3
